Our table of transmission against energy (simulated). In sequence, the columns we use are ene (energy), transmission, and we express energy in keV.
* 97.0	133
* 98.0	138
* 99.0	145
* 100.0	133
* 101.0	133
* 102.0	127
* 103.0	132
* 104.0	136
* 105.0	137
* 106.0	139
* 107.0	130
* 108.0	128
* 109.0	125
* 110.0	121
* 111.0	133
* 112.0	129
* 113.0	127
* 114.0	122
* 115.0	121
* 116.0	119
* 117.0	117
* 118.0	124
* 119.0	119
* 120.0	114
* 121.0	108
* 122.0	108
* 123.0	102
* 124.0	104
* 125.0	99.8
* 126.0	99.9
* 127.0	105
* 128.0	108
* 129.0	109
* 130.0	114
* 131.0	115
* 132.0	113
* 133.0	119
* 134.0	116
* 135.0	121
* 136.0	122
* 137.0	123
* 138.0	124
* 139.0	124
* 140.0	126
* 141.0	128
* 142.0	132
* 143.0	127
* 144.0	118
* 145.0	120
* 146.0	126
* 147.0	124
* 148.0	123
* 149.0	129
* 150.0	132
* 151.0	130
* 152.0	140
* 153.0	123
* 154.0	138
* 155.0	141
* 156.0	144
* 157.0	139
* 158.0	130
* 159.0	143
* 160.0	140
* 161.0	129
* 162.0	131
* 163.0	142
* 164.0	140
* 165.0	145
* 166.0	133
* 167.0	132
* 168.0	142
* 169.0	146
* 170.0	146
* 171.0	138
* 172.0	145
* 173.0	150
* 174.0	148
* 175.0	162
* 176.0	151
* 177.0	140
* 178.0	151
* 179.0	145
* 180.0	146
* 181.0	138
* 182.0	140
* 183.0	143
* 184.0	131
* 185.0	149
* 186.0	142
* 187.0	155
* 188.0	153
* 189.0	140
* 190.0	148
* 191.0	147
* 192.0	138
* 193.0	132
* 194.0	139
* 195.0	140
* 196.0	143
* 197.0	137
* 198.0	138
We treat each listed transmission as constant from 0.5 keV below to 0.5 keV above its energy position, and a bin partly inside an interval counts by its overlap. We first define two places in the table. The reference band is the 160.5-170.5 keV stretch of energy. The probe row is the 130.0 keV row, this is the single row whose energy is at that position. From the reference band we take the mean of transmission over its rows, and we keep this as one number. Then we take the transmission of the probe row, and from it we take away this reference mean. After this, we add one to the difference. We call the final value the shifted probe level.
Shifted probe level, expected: -24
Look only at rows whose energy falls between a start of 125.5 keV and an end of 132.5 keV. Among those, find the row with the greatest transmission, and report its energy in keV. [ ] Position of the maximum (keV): 131.0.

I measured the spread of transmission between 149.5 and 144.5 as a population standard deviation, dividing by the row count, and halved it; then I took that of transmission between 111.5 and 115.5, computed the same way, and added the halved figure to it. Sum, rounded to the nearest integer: 5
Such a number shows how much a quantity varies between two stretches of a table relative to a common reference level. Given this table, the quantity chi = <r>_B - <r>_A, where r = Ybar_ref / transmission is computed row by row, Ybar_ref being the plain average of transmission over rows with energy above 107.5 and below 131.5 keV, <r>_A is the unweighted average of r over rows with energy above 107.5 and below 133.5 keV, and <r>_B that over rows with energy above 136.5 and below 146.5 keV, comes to -0.080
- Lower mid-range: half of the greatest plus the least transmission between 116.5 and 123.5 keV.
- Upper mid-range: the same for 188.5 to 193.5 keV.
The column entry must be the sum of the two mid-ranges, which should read 253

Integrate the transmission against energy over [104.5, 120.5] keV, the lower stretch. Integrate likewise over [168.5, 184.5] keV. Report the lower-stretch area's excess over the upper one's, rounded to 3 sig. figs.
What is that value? -315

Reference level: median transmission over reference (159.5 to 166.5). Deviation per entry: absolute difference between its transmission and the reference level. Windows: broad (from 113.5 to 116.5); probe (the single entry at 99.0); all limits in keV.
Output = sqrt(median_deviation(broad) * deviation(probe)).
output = 9.7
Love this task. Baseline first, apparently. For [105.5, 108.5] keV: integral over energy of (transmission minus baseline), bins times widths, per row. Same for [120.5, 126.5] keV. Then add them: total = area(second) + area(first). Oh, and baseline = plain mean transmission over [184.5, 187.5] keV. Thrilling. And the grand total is -319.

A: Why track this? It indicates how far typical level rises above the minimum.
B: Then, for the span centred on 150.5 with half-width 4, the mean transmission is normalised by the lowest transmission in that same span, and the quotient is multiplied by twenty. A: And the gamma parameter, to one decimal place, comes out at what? 21.1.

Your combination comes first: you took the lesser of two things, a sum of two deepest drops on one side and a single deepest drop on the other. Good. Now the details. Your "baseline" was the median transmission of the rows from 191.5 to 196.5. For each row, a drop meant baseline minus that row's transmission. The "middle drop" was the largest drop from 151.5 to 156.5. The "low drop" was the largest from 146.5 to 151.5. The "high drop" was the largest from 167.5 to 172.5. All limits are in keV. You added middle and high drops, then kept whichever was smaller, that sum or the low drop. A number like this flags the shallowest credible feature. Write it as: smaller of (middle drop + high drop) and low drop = 16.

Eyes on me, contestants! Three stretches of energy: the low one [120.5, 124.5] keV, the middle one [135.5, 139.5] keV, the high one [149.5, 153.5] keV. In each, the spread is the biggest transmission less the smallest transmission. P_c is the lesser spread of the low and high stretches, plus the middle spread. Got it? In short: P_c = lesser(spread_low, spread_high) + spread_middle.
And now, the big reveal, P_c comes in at 8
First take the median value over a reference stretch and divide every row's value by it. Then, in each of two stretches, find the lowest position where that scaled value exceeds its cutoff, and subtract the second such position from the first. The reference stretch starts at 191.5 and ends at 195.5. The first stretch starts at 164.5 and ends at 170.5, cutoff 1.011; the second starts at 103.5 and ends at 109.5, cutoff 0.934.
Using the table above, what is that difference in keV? 61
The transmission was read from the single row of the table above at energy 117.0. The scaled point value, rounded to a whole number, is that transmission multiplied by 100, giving 11700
